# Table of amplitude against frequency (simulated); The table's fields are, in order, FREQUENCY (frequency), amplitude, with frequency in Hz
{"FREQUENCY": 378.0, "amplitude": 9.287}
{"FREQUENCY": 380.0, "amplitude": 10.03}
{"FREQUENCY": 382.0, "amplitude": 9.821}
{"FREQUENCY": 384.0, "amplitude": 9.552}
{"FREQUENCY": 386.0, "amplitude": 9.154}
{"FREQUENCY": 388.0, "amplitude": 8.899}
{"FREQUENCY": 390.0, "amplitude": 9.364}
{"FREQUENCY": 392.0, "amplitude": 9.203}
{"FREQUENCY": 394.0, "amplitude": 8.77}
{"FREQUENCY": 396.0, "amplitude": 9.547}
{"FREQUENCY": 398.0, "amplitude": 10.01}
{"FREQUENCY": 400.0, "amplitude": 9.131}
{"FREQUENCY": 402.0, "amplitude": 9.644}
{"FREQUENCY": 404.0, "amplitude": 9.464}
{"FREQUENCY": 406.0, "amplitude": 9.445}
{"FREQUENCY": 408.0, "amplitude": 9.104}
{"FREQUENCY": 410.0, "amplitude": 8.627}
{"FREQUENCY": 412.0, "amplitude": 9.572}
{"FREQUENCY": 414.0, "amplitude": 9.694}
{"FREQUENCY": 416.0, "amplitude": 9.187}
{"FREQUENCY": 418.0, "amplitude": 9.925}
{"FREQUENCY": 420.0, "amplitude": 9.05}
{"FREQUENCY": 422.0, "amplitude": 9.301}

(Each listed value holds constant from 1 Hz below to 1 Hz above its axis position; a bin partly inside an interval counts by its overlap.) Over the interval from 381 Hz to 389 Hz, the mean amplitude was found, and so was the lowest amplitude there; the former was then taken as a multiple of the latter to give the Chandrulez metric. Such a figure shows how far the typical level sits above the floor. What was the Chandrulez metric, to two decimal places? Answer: 1.05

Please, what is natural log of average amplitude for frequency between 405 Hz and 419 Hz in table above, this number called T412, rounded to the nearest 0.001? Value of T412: 2.237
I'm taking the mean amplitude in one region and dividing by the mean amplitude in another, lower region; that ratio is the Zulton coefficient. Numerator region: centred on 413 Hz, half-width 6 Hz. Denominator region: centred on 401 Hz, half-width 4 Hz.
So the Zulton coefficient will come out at 0.98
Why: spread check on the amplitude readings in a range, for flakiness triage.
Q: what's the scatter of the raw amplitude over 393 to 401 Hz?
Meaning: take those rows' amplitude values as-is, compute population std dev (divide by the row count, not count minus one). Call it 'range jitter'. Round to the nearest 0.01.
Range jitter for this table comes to 0.46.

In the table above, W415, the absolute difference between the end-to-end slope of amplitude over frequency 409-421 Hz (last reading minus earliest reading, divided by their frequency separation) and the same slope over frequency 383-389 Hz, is 0.21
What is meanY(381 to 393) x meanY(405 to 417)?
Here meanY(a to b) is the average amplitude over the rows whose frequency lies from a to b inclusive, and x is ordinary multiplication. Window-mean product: 86.5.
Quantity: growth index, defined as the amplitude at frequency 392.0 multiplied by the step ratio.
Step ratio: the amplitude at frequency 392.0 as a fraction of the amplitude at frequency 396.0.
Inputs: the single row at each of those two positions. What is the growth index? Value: 8.9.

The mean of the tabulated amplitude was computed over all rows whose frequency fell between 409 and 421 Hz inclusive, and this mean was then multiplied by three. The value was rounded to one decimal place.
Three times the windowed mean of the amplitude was 28.0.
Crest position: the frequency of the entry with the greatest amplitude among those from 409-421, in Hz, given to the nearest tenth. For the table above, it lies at 418.0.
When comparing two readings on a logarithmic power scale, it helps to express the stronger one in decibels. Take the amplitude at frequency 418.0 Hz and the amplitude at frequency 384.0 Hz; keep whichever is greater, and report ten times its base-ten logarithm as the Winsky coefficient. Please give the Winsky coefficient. 10.0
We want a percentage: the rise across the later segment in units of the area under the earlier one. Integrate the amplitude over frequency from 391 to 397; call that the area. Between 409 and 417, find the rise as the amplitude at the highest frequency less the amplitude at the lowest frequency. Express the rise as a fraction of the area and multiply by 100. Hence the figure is 1.0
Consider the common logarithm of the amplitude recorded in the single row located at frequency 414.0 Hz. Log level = 0.987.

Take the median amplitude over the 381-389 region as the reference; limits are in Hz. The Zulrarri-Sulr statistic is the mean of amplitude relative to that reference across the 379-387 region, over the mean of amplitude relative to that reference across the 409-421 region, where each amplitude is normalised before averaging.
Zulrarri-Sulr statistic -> 1.032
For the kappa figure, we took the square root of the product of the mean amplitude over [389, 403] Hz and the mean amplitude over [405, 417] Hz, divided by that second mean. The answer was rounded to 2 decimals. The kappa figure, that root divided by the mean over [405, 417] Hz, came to 1.01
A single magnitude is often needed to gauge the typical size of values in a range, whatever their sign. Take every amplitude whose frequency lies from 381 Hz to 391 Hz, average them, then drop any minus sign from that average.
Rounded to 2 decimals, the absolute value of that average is 9.36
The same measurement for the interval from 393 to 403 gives 9.42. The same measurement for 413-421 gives 9.46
